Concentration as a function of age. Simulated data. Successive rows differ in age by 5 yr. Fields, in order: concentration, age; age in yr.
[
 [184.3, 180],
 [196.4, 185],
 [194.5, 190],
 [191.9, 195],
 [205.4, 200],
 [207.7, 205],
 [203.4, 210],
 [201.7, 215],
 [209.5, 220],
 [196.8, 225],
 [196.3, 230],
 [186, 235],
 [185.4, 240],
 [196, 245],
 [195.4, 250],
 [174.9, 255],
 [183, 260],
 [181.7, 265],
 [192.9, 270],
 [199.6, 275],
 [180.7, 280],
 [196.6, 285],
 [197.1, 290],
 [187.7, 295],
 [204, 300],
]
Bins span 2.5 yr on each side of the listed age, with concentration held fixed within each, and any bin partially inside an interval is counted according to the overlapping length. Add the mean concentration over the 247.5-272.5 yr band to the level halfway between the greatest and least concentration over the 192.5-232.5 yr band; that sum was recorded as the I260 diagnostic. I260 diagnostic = 386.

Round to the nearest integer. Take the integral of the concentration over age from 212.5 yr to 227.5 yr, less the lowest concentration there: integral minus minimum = 2843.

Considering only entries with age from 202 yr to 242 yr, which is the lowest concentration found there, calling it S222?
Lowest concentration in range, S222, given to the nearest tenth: 185.4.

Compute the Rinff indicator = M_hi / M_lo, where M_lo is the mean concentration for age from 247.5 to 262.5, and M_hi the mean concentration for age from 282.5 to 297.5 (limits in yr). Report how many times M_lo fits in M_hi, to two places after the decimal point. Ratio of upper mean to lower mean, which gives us 1.05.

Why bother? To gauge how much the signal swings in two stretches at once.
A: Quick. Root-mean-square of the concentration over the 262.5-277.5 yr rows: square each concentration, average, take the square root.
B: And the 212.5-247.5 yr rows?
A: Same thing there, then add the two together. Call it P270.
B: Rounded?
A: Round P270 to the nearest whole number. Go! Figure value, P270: 388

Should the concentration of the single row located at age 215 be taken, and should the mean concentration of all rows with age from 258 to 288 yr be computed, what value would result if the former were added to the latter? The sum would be 391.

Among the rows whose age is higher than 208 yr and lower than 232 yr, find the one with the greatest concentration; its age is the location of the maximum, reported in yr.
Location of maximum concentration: 220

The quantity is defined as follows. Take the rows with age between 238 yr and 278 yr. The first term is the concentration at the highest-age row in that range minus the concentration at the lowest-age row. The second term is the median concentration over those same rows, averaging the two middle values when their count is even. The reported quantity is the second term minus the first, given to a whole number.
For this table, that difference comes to 175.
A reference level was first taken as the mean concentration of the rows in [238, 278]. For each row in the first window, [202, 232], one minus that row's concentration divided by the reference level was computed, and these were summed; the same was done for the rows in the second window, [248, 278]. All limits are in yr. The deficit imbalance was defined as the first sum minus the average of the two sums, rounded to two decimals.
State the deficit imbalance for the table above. -0.23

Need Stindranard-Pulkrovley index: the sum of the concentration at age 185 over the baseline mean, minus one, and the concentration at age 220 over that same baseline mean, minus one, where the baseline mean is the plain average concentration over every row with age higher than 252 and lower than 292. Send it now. 0.16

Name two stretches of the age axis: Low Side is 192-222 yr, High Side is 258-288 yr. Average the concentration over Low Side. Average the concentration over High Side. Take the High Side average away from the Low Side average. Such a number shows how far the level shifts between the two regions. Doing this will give 14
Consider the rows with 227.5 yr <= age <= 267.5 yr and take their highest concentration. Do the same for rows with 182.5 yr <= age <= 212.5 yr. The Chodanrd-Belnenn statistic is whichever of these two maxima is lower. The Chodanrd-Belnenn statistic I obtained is 196.3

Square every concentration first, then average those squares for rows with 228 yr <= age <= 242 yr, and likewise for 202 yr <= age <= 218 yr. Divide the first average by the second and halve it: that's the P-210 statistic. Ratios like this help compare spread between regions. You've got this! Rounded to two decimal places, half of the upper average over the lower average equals 0.43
